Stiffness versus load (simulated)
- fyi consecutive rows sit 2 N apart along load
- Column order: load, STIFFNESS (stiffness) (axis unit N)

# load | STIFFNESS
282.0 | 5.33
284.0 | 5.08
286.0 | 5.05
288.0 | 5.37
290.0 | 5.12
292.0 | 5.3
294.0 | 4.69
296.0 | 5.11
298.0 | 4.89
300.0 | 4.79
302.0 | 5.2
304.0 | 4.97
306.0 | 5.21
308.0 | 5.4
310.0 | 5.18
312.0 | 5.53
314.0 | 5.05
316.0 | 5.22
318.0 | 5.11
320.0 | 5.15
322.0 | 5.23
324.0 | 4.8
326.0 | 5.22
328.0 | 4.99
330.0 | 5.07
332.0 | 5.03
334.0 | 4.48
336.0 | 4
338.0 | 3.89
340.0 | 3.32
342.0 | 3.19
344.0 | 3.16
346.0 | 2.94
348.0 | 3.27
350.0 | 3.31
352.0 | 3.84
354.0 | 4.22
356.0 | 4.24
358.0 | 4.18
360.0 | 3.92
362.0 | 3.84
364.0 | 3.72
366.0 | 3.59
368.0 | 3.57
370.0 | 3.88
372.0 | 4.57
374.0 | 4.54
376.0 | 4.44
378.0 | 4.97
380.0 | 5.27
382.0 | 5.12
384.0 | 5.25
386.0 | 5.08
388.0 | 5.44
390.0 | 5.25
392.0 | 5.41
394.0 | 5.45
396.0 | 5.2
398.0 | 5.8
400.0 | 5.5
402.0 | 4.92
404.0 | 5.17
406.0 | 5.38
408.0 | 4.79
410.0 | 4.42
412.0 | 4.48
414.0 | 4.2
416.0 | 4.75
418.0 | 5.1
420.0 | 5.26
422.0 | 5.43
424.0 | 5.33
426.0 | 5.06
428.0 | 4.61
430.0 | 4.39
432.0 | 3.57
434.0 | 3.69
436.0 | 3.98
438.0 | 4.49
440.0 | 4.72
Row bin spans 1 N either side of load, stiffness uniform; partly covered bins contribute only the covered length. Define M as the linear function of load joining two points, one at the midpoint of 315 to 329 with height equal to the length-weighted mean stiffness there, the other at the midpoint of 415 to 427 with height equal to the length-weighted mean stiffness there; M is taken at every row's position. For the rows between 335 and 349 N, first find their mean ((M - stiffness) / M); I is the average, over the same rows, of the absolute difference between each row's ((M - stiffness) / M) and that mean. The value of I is 0.062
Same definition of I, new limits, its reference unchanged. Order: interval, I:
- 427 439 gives 0.073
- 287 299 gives 0.038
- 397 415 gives 0.087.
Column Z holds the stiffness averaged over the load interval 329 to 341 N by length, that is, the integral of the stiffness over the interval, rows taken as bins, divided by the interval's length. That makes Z 4.3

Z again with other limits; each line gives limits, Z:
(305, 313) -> 5.3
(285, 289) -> 5.2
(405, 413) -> 4.8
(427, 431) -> 4.5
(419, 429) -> 5.1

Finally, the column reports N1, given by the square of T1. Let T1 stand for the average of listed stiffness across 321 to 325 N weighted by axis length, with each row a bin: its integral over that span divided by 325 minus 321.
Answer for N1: 25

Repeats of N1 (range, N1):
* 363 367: 13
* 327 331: 25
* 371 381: 23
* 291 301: 25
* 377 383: 26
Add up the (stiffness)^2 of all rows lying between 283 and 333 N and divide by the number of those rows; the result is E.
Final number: 26.2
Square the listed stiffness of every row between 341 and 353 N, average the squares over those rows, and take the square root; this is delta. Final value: 3.3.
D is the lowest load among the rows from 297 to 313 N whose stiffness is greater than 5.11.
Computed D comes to 302.0 N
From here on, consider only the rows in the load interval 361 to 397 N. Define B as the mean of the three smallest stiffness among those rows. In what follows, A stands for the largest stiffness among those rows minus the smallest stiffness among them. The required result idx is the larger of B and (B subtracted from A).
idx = 3.63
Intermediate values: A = 1.9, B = 3.6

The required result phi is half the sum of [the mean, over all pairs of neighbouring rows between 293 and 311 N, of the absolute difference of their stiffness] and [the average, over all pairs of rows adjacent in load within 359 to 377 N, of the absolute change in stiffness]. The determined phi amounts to 0.22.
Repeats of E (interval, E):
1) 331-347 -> 14.5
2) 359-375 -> 15.8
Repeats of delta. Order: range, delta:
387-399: 5.4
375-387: 5.0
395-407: 5.3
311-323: 5.2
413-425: 5.0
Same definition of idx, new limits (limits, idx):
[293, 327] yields 4.76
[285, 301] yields 4.79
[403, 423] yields 4.37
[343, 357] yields 3.12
